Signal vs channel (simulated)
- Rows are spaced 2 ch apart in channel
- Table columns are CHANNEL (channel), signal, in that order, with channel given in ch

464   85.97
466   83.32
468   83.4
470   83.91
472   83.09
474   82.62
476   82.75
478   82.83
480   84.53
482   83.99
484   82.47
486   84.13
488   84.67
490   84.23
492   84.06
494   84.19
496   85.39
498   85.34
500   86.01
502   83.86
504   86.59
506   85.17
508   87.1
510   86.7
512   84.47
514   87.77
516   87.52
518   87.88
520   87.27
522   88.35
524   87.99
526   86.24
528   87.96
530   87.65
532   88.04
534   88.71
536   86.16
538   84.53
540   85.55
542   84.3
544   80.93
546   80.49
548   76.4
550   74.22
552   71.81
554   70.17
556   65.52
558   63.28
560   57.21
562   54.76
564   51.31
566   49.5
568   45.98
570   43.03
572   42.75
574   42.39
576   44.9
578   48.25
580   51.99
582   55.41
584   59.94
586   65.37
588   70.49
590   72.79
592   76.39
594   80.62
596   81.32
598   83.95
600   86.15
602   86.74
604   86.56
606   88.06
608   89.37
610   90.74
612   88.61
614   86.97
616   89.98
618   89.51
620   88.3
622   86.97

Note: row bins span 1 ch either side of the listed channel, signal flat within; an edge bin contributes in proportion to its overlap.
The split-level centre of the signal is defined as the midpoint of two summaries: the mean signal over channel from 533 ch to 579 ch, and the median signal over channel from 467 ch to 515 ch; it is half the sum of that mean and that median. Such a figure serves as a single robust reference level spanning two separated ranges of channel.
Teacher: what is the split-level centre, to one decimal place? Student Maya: 74.5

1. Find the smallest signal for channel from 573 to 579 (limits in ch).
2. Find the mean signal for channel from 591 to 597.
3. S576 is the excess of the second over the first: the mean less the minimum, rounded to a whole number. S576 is 37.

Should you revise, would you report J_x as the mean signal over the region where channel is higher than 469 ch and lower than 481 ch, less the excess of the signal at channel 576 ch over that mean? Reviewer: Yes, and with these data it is 122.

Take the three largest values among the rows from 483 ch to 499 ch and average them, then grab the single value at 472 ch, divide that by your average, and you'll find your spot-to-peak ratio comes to 0.98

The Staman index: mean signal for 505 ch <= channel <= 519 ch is 87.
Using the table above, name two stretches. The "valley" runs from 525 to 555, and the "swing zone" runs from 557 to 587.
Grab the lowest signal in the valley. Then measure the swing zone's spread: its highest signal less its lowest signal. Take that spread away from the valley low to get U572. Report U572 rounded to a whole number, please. 47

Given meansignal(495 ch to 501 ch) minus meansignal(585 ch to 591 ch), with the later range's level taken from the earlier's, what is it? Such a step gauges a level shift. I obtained 16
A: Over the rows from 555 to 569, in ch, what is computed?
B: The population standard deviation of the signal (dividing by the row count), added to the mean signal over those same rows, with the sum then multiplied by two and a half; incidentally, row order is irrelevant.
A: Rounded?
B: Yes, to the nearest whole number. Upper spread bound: 155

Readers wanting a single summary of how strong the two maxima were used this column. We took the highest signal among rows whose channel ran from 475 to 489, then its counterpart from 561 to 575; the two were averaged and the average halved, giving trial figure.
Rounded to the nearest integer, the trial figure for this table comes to 35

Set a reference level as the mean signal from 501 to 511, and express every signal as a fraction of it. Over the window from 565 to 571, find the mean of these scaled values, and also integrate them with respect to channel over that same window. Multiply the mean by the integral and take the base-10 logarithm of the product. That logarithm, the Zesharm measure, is 0.24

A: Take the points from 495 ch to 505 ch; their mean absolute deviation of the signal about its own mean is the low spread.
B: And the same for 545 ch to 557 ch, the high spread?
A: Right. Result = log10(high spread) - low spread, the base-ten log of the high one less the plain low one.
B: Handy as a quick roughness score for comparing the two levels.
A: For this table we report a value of -0.09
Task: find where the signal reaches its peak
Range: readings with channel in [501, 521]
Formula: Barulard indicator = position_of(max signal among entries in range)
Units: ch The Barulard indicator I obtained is 518 ch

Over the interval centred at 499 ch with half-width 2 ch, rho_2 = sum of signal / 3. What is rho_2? 57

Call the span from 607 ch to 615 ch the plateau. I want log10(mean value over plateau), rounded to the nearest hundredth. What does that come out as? 1.95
